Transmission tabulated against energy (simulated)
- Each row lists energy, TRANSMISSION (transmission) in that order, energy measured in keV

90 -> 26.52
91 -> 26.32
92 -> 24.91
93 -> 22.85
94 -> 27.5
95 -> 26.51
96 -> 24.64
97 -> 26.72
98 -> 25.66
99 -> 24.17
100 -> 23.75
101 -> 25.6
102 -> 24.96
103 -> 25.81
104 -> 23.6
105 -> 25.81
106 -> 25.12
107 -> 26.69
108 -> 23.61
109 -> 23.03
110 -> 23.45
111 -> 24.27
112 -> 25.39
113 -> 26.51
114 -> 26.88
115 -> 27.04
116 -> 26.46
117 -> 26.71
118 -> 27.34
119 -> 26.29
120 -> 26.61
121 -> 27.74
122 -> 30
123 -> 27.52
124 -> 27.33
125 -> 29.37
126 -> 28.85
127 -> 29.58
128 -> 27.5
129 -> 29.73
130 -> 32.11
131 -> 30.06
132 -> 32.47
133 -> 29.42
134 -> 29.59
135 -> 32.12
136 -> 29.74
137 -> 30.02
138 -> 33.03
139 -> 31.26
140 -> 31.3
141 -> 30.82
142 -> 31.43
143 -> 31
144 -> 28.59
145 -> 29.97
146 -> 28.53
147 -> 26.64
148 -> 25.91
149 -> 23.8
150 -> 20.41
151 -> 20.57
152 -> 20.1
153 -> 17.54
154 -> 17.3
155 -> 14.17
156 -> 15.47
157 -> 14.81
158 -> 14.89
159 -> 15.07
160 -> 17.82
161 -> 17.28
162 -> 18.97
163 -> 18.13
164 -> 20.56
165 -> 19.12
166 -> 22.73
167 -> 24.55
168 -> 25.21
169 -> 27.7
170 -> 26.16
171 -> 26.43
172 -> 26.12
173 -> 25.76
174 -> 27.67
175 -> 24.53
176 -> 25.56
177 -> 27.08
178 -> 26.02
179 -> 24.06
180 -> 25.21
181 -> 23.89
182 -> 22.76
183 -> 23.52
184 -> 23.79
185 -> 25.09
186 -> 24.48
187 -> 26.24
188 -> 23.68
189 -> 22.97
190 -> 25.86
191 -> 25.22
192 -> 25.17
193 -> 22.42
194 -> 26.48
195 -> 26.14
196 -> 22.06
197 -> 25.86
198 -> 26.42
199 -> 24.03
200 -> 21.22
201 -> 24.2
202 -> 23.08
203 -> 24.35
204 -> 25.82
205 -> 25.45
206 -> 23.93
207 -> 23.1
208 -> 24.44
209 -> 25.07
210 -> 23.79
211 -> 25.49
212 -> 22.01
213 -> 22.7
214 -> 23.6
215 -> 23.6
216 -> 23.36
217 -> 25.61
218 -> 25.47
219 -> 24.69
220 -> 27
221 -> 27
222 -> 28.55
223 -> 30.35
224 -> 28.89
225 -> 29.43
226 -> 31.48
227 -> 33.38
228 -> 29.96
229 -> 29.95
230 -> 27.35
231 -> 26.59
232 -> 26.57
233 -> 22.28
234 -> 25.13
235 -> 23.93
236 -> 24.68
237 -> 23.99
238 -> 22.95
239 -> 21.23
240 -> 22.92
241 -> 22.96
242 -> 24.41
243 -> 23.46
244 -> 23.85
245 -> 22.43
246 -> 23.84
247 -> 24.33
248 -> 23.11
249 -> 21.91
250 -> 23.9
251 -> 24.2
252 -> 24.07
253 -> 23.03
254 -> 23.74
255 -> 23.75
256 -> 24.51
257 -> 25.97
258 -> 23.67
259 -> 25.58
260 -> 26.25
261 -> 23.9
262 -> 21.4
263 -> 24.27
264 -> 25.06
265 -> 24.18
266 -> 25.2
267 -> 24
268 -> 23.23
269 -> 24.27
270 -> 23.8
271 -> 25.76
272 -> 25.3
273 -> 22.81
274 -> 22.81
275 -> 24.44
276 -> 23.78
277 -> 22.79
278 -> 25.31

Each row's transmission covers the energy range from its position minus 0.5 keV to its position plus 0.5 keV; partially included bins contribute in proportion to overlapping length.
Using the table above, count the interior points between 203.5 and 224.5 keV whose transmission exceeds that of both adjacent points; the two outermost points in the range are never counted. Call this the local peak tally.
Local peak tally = 4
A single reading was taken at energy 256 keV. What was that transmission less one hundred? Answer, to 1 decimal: -75.5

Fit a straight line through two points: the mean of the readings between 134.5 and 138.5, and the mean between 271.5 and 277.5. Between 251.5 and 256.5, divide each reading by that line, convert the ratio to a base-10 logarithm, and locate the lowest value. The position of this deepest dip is 253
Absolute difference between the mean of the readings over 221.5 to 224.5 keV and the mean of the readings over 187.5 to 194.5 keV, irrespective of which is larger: 4.7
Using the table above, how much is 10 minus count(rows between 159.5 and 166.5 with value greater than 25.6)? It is 10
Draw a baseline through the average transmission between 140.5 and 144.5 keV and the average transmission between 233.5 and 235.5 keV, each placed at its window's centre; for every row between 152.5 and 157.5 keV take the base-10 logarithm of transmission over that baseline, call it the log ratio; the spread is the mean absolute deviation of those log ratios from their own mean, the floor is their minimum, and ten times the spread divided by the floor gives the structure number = -1.0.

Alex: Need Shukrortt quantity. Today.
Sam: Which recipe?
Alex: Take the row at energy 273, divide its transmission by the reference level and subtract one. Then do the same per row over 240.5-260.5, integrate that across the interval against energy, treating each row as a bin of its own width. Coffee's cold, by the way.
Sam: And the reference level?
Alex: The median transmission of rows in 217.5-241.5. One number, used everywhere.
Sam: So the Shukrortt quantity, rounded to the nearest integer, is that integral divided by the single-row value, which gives 14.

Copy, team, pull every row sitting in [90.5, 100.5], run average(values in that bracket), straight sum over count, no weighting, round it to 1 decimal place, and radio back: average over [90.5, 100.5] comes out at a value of 25.3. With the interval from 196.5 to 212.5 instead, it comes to 24.3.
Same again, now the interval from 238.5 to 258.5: 23.6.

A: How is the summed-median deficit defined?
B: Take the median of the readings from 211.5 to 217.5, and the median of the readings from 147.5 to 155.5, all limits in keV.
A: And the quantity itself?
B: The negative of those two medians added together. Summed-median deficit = -43.7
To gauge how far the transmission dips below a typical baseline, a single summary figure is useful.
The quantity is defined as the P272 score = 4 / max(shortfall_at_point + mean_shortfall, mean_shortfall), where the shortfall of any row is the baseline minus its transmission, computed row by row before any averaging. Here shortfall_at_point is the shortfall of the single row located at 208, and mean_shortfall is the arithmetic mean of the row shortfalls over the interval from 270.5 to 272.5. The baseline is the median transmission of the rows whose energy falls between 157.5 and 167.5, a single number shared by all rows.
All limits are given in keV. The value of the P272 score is -0.57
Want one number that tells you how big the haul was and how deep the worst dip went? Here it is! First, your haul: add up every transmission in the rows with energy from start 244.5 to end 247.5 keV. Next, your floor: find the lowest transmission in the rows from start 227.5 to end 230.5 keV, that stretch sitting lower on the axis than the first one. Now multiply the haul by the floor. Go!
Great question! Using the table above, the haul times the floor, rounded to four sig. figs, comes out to 1931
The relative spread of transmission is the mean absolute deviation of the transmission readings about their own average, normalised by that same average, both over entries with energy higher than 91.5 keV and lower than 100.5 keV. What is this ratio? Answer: 0.050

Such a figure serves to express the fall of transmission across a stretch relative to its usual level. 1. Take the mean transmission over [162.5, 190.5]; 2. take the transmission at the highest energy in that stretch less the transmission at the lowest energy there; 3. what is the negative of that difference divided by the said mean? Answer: -0.32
